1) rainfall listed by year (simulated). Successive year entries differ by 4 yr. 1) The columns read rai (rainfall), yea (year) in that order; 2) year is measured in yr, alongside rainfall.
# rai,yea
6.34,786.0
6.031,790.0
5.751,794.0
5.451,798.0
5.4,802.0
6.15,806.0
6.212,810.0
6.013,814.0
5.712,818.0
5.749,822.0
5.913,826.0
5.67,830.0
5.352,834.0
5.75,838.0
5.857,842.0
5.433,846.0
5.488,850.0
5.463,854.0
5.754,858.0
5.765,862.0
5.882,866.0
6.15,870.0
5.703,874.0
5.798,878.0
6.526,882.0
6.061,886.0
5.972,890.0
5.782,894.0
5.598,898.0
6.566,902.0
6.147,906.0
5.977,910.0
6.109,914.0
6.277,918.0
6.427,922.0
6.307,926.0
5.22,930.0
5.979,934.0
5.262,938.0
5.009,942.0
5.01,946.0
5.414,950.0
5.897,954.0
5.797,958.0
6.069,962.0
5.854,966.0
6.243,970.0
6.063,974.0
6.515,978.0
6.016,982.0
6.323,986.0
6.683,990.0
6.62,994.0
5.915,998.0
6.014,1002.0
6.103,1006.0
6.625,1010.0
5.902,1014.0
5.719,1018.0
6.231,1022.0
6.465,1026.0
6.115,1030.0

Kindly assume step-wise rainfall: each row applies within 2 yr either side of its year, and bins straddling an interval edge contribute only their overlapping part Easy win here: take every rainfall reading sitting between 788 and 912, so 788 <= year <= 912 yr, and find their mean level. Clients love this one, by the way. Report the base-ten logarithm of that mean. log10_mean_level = 0.766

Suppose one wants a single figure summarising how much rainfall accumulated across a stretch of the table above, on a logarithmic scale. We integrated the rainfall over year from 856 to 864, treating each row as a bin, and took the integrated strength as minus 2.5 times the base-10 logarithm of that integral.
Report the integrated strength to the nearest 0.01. -4.16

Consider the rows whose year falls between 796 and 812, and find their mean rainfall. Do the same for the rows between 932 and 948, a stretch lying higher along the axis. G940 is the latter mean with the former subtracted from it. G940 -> -0.49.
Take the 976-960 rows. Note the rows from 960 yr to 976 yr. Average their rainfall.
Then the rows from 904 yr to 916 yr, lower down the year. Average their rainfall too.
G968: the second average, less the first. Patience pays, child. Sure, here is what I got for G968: 0.0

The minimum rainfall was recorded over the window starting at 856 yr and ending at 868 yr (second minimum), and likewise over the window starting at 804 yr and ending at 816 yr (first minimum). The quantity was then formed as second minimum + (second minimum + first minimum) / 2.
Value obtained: 11.6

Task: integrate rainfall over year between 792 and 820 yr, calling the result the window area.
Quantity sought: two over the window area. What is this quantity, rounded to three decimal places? 0.012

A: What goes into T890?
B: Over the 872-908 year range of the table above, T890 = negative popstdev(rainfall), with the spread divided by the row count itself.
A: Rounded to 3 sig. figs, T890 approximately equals -0.326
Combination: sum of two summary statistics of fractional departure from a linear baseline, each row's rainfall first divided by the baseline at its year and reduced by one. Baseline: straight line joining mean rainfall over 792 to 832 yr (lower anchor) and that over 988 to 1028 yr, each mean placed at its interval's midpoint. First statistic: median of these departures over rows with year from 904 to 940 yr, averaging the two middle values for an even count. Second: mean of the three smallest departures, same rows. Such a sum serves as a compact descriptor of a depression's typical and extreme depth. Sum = -0.081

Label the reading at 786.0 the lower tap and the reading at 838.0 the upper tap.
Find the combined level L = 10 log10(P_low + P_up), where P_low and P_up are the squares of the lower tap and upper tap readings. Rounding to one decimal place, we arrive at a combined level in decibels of 18.6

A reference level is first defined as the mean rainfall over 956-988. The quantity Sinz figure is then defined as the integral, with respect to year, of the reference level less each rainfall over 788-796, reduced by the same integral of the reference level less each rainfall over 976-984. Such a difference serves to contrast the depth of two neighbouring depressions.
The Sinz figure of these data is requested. 3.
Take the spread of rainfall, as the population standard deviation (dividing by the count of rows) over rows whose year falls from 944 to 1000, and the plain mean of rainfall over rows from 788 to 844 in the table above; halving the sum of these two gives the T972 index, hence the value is 3.11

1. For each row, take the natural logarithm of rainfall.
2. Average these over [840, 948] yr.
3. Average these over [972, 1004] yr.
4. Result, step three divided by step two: 1.04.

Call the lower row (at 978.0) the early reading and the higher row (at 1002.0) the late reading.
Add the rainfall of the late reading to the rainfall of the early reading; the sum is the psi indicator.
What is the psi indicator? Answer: 12.5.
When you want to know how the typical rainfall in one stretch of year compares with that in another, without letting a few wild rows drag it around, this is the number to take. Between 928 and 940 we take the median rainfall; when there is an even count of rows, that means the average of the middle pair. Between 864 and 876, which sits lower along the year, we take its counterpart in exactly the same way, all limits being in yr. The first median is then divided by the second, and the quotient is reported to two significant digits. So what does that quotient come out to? 0.89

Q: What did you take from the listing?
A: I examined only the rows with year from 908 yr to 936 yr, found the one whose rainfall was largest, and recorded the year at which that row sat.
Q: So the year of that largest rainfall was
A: 922.0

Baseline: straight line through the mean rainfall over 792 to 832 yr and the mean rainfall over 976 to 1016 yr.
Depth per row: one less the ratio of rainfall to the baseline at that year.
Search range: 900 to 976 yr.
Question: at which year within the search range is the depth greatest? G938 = 946.0 yr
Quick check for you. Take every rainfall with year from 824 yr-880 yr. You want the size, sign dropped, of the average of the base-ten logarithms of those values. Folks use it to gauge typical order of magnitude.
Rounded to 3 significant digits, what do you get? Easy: 0.757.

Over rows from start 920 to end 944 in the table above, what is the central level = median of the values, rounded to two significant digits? 5.6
